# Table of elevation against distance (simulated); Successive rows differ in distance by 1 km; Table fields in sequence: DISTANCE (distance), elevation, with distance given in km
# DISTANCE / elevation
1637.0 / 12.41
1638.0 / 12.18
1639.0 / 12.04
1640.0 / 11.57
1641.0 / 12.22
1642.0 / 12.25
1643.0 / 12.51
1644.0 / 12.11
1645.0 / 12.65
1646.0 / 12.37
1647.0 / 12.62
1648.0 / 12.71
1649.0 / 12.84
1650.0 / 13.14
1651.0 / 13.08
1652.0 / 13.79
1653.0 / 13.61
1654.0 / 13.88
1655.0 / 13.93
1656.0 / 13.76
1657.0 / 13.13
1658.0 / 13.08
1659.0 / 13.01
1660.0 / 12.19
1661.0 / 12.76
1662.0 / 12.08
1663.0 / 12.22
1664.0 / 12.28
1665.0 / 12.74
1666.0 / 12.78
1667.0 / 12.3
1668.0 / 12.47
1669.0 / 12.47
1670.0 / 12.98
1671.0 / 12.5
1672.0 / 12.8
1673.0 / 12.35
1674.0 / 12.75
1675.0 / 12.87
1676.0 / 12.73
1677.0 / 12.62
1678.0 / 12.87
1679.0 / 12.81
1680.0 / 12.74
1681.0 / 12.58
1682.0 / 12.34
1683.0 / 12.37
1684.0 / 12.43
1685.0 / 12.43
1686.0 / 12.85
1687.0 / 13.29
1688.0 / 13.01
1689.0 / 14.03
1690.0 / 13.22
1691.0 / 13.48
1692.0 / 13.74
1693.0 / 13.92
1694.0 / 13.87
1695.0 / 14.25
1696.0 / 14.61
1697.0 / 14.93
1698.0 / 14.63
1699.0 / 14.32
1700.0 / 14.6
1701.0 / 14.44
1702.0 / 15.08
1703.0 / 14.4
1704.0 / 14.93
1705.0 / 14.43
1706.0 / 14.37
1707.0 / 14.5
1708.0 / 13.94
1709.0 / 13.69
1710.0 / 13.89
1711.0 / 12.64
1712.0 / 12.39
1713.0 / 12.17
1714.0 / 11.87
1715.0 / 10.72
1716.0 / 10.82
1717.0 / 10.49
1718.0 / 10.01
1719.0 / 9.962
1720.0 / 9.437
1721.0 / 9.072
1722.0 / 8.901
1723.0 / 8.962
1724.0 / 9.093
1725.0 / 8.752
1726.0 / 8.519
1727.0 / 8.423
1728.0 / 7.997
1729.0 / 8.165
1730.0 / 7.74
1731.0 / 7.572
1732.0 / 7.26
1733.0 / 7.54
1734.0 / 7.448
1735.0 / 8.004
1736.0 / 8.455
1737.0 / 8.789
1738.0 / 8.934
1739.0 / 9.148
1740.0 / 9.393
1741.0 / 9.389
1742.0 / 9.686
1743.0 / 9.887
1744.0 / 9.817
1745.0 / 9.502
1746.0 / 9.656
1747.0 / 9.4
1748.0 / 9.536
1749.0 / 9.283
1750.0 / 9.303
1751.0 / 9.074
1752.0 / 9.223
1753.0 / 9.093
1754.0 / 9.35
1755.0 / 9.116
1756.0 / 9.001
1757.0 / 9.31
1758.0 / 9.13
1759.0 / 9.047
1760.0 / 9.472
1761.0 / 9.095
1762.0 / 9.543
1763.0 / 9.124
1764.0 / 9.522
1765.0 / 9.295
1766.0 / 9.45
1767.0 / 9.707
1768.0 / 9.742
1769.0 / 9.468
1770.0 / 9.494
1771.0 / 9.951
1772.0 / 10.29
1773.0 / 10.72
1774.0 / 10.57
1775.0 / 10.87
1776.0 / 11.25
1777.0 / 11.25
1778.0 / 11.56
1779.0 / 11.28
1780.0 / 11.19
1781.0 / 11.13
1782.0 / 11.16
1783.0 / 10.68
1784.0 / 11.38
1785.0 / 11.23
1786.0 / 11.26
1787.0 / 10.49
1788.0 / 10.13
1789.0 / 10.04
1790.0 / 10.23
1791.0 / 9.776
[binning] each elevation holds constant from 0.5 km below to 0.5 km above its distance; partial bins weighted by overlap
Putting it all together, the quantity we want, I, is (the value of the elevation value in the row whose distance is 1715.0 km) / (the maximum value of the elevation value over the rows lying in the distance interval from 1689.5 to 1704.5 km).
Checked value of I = 0.7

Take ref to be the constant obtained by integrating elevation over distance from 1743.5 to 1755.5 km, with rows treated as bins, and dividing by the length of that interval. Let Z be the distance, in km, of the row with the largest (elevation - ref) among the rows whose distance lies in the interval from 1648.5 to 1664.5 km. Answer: 1655.0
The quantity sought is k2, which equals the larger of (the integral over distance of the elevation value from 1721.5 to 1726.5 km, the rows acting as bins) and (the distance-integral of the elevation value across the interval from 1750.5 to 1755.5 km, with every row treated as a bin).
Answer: 46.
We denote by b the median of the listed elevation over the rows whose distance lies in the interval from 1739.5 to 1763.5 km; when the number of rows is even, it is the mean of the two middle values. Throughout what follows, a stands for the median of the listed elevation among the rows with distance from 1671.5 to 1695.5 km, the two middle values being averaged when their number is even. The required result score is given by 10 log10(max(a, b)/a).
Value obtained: 0.0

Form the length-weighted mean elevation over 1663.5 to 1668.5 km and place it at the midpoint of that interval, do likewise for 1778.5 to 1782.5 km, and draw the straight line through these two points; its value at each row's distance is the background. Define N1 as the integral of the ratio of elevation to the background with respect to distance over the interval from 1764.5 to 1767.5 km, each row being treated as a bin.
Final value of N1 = 2.5 km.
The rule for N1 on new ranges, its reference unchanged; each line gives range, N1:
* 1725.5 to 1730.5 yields 3.5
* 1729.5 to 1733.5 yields 2.6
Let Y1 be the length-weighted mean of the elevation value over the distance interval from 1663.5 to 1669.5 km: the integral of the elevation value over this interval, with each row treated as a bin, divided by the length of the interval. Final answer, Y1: 13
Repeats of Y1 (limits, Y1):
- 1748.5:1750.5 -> 9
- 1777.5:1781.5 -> 11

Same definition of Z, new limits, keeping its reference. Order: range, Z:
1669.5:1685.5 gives 1670.0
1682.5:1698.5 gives 1697.0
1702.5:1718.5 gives 1704.0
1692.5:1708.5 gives 1702.0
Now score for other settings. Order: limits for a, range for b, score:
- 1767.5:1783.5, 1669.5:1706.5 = 0.9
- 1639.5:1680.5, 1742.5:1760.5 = 0.0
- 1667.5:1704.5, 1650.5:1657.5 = 0.3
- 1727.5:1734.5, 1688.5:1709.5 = 2.8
